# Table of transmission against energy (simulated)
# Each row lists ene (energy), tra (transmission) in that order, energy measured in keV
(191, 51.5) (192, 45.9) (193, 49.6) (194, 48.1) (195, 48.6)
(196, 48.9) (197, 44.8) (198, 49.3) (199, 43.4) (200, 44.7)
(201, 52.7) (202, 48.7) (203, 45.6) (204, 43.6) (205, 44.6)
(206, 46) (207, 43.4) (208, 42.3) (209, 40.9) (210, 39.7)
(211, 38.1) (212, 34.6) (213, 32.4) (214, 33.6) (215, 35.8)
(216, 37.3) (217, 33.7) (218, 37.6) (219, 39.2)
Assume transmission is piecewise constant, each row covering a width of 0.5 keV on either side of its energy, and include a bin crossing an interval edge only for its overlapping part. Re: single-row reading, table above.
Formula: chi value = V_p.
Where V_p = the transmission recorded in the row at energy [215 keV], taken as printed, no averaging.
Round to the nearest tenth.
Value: 35.8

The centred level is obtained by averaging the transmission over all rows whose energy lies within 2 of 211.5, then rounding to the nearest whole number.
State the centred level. 36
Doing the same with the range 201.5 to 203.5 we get 47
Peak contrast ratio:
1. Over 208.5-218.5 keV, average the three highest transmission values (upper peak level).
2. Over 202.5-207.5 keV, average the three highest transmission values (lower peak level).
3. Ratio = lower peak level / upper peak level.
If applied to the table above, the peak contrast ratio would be 1.15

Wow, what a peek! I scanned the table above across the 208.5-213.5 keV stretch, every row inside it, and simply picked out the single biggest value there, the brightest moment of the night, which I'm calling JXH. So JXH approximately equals 40.9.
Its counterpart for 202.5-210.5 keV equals 46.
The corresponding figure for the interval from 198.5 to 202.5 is 52.7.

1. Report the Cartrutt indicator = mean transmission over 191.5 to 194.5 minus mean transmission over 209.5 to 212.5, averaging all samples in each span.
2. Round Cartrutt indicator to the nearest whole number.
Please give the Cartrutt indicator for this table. 10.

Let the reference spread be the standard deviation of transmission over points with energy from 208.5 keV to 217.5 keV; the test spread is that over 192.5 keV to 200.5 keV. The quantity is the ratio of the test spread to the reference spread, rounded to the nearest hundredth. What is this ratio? 0.83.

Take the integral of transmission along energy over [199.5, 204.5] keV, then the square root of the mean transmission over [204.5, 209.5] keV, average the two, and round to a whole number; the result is 121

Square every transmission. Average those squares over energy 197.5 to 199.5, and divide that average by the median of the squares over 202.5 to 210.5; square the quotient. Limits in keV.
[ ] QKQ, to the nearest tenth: 1.3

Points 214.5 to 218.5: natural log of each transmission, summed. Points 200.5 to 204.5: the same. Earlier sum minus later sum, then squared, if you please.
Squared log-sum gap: 1.2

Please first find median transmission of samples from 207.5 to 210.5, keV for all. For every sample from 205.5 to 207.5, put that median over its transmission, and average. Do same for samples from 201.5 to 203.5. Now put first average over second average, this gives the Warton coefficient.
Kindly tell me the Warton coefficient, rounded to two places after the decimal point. 1.05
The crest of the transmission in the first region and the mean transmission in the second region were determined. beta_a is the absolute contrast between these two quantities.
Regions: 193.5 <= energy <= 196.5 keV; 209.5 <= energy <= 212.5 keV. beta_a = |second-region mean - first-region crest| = 11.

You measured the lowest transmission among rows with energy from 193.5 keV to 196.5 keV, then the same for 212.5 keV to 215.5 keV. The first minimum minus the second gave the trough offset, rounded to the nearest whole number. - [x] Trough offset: 16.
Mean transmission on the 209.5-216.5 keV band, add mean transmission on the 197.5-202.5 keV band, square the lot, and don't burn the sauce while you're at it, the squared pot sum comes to 7004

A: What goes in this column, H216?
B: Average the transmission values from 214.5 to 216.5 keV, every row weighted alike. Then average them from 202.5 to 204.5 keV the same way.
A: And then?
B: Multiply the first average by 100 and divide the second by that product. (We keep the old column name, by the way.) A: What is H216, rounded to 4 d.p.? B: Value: 0.0122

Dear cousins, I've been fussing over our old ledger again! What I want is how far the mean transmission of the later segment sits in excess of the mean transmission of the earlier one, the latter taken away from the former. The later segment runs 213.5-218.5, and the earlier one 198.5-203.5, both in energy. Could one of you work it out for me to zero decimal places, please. -11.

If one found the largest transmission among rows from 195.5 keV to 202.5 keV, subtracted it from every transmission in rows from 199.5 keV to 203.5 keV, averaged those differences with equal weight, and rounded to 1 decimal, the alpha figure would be -4.8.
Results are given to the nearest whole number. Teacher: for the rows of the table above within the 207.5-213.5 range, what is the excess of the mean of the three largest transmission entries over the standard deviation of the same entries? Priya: 37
